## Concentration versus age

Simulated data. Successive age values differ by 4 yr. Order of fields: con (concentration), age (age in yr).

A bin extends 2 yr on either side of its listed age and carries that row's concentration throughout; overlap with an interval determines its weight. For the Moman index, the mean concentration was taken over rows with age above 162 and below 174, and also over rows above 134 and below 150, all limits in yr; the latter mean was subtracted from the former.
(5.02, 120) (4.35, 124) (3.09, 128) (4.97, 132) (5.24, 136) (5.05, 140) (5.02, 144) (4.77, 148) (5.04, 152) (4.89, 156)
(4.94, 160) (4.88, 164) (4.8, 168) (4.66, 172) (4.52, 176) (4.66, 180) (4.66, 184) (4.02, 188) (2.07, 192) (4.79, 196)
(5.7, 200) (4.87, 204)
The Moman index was -0.24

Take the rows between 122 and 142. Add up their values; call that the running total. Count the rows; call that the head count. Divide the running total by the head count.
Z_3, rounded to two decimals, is 4.54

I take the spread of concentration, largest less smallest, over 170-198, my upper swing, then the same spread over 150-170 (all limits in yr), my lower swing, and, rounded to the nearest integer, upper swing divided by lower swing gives 11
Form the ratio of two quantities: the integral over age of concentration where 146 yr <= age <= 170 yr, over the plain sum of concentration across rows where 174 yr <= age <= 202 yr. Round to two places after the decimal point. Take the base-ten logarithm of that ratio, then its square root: 0.77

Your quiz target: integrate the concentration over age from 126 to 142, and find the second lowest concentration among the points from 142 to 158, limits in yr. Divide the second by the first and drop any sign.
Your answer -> 0.067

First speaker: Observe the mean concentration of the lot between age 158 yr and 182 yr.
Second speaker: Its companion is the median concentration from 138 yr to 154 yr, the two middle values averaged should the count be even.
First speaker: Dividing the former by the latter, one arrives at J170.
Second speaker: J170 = 0.94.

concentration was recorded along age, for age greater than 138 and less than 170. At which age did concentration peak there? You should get 140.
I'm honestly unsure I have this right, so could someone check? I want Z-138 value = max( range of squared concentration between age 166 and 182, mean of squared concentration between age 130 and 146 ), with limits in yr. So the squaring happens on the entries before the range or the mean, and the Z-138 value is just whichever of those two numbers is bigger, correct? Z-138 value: 26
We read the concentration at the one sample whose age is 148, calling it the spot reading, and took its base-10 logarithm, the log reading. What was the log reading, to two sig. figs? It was 0.68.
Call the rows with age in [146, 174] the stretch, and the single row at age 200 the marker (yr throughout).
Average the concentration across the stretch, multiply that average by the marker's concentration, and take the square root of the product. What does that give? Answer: 5.26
